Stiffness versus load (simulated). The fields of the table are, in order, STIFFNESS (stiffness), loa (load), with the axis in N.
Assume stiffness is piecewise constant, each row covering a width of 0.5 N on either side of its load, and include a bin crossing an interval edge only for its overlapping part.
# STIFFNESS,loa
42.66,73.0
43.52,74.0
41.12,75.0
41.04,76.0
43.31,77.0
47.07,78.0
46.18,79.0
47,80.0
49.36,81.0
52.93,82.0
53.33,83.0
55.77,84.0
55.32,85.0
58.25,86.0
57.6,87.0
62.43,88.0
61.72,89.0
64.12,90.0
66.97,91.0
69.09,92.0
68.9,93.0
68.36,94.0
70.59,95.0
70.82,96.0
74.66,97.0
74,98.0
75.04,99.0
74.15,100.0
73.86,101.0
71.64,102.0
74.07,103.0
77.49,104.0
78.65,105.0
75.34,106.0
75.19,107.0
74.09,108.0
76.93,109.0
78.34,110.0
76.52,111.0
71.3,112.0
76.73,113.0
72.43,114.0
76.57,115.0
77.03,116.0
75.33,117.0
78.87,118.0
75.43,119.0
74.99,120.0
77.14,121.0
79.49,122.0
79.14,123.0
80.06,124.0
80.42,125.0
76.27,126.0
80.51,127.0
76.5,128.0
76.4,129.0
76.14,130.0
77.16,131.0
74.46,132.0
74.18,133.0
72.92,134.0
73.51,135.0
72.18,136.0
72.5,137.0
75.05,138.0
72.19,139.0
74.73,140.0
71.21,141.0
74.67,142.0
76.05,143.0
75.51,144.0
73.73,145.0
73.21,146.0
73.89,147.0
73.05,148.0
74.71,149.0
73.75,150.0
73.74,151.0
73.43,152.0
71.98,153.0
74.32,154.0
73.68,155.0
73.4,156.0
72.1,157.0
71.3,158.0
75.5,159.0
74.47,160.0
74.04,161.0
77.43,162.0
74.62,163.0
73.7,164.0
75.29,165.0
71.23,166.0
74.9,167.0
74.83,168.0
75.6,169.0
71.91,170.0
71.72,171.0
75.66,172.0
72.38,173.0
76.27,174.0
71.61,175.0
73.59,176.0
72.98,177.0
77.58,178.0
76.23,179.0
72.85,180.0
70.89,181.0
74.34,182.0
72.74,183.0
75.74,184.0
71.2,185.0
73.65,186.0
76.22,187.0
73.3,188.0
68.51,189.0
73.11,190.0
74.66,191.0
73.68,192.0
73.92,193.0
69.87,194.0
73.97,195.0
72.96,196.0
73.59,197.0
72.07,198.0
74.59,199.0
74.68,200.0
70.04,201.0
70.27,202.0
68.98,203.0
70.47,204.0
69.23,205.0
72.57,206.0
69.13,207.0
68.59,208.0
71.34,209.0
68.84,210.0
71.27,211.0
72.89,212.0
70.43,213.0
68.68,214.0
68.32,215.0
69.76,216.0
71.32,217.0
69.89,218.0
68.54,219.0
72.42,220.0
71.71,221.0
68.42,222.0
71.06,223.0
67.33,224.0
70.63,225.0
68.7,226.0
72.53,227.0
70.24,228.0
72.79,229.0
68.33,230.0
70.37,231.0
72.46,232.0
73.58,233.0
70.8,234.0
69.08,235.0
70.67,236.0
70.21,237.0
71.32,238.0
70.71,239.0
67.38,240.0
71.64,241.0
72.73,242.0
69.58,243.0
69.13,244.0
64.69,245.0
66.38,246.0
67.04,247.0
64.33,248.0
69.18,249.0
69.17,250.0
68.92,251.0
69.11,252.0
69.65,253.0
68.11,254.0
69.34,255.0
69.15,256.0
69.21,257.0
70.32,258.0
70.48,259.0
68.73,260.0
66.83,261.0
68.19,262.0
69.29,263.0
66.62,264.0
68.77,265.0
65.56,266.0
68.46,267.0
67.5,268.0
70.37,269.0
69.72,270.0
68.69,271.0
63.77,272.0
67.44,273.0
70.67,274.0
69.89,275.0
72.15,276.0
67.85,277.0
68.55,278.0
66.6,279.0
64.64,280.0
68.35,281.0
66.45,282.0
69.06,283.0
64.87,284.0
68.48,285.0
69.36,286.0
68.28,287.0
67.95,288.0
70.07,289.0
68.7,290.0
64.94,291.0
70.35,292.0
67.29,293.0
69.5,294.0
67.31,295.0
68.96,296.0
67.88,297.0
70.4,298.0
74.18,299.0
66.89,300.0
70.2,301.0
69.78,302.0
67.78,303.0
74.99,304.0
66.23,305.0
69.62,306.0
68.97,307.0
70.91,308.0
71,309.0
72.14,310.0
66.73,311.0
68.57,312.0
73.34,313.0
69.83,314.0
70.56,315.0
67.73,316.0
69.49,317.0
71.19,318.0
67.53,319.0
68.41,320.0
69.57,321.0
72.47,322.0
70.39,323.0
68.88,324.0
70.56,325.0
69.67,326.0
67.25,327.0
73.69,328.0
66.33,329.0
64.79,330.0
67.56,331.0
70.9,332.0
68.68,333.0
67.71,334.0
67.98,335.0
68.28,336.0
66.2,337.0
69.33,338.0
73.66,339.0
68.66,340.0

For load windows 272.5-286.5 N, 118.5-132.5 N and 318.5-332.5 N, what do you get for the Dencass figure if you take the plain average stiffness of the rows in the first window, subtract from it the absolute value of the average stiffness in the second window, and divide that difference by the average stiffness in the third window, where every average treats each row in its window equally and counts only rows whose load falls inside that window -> -0.13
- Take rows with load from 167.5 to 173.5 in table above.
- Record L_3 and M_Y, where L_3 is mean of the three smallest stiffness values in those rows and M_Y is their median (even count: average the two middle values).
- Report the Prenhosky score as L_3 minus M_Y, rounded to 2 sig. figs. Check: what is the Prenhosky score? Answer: -1.6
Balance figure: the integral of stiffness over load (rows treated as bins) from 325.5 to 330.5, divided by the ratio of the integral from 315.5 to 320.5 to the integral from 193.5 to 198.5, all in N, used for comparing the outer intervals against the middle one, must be 360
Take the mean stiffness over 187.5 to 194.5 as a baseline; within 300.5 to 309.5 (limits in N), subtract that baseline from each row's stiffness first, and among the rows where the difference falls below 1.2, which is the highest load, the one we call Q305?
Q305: 309.0 N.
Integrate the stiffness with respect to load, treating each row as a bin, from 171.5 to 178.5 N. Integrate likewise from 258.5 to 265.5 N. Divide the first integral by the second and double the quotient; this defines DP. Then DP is 2.17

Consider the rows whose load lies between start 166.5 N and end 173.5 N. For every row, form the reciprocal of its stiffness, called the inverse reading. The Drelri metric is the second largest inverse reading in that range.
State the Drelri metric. 0.0139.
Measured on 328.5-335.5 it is 0.0151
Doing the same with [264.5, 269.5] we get 0.0148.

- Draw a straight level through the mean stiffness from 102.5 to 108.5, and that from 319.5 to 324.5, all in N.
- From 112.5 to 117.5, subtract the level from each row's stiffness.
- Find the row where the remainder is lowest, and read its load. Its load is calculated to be 114.0 N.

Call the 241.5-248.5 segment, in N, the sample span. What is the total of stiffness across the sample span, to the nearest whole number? 474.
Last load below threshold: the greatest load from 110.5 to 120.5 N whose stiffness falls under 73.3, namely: 114.0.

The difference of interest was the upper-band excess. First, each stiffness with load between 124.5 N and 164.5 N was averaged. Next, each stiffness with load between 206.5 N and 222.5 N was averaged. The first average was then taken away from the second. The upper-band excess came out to -4.4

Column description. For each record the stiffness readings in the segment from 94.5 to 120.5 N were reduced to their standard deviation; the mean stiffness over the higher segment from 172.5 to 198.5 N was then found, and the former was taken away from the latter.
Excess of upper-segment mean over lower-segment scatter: 71.1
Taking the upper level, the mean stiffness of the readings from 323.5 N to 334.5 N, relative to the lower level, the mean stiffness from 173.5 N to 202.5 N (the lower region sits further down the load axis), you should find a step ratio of 0.94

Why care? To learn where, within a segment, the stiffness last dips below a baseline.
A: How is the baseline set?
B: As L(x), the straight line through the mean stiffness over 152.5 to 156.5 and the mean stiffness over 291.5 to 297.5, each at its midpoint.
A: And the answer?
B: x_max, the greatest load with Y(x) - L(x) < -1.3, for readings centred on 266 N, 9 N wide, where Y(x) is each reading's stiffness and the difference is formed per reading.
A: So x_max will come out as 268.0 N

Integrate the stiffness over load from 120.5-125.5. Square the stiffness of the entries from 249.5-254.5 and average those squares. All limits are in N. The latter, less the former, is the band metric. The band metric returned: 4364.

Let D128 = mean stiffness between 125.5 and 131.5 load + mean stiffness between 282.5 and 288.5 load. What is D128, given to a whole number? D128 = 145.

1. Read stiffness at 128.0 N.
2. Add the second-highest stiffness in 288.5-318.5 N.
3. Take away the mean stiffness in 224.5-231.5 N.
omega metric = 80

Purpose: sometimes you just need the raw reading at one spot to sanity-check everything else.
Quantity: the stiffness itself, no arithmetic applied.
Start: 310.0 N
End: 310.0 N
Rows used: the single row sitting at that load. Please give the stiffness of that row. 72.14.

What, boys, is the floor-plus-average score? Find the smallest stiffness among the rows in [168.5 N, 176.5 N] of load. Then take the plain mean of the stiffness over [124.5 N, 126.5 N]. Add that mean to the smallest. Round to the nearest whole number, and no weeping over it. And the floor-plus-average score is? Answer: 150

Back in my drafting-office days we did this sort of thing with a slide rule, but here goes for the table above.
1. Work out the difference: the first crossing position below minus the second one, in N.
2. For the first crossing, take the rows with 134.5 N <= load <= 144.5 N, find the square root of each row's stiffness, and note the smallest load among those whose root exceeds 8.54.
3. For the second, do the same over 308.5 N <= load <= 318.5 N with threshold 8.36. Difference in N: -174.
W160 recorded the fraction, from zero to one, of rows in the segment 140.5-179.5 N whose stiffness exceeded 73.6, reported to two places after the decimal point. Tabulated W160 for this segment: 0.62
